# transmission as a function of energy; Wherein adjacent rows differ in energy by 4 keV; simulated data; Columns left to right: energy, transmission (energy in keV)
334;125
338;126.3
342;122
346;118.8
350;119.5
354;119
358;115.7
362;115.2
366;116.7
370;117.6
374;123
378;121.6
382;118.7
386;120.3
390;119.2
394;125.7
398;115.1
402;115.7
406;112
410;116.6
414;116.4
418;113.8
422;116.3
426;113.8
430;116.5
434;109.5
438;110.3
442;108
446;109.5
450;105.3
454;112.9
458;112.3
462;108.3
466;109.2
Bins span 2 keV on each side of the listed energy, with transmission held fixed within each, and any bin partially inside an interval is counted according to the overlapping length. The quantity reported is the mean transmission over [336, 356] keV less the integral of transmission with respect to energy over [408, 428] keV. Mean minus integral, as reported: -2186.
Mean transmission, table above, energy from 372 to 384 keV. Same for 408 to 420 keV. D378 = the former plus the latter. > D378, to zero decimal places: 237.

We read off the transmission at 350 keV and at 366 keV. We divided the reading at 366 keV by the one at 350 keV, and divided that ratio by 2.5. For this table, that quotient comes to 0.391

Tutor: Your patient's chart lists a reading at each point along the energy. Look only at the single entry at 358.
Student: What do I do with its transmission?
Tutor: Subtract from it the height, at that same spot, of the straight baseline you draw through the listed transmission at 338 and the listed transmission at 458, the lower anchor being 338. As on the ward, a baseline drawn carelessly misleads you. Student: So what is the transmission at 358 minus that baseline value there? -8.3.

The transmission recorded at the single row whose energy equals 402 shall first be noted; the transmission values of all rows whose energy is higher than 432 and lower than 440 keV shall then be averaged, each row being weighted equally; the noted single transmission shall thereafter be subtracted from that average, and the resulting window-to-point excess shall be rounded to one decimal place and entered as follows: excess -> -5.8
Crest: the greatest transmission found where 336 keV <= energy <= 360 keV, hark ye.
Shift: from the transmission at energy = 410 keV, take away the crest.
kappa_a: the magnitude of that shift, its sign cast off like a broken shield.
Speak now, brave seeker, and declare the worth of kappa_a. 9.7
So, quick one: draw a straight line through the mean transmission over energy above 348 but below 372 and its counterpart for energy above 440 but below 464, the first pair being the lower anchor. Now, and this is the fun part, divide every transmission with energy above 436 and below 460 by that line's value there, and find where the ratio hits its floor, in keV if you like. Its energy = 450 keV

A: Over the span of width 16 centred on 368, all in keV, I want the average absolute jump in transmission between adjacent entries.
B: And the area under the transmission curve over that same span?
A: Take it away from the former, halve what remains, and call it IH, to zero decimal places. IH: -944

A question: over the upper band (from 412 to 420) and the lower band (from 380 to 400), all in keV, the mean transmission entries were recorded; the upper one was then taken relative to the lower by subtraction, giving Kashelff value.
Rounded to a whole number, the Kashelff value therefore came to -5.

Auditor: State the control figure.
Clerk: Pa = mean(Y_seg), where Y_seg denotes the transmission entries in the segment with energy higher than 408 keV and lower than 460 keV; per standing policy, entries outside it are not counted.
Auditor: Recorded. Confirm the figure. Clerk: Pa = 112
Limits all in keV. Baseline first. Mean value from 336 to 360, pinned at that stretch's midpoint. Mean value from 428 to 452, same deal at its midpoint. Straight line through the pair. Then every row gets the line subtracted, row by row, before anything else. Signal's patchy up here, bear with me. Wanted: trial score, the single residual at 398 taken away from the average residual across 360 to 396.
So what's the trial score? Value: 2.4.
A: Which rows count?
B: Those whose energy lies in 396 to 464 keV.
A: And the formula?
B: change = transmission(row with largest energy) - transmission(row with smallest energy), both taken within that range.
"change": -7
